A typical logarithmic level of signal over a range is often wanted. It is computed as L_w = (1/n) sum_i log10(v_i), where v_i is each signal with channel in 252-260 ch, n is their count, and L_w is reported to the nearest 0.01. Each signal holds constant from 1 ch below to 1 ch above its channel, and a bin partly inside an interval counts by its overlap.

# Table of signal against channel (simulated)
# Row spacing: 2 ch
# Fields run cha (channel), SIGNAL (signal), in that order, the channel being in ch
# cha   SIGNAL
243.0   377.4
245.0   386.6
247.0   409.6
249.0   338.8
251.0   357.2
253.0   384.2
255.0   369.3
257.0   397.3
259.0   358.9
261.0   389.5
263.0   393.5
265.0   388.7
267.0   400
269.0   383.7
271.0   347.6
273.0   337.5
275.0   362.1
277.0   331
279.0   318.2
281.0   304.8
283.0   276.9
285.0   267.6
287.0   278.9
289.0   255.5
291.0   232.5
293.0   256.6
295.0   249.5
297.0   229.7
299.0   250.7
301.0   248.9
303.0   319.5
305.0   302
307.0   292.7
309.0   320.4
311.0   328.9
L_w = 2.58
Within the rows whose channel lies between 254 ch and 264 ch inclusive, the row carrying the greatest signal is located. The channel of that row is 257.0 ch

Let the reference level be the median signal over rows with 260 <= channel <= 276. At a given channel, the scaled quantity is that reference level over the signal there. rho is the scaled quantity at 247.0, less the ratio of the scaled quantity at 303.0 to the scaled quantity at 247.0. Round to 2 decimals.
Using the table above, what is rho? -0.34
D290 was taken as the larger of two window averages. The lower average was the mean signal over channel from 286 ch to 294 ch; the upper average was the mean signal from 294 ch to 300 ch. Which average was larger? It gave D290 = 256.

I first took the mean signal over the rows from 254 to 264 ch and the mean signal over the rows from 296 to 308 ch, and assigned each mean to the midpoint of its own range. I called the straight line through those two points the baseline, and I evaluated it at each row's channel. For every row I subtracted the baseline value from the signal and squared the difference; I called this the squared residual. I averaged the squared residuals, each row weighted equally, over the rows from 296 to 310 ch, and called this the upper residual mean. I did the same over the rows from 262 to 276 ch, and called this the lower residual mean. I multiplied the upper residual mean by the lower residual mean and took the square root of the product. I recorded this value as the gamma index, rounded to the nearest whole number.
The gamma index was 1011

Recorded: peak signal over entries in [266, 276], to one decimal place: 400.0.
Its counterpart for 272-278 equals 362.1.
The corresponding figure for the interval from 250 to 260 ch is 397.3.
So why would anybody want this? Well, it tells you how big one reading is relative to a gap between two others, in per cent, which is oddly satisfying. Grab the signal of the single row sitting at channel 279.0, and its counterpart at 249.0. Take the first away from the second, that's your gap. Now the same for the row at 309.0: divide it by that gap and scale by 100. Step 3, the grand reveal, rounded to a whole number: 1555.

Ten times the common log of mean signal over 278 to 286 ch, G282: 24.7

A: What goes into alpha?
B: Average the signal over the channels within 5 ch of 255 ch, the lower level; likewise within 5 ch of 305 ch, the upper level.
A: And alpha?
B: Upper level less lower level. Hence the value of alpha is -77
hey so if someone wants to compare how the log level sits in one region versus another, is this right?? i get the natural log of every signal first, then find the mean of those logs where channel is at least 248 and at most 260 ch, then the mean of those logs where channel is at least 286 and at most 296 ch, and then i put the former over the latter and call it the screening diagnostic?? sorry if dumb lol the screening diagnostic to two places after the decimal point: 1.07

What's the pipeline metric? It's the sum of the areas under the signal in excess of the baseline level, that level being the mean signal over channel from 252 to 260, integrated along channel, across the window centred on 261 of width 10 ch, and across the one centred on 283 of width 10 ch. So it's -800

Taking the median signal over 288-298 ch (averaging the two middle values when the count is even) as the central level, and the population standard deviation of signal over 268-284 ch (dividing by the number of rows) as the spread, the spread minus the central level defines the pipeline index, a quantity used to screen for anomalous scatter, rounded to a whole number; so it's -218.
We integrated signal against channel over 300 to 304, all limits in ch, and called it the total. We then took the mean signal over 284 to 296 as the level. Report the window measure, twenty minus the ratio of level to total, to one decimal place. 19.8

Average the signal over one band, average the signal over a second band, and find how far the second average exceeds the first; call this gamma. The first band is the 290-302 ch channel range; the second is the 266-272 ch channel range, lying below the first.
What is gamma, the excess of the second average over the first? 132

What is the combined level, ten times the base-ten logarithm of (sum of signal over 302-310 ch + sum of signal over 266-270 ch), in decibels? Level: 33.0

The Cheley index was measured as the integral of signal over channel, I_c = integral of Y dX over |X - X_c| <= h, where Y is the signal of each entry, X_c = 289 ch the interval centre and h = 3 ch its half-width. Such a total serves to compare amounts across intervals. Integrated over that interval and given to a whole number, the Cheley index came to 1534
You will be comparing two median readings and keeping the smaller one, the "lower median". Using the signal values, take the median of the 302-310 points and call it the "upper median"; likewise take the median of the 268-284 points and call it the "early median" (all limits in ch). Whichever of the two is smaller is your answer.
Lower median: 311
